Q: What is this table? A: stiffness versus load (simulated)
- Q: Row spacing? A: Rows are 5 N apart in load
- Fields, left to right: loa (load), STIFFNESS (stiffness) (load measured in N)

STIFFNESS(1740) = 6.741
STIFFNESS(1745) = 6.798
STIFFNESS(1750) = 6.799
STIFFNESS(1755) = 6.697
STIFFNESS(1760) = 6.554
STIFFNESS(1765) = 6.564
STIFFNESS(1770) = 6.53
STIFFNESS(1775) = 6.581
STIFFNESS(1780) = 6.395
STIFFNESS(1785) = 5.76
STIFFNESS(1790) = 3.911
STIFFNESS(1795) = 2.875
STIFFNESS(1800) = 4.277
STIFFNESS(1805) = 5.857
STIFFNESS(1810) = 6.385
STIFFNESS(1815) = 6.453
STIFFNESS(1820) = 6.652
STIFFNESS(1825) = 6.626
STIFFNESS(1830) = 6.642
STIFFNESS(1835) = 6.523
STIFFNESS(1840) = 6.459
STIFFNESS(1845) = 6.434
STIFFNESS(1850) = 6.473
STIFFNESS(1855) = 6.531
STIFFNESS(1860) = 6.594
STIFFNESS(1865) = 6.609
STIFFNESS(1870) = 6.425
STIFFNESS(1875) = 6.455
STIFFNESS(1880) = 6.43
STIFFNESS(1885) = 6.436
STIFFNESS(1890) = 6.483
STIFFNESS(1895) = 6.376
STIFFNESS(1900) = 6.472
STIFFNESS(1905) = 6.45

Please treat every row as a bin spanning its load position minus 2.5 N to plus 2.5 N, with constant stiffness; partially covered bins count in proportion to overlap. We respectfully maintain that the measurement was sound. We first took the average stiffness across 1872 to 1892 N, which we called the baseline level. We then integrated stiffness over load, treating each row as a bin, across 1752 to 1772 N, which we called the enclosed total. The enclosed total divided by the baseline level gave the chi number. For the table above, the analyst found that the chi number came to 20.4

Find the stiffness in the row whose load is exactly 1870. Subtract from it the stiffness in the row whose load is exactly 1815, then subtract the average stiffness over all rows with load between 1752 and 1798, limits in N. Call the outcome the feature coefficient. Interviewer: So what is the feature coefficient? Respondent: -5.79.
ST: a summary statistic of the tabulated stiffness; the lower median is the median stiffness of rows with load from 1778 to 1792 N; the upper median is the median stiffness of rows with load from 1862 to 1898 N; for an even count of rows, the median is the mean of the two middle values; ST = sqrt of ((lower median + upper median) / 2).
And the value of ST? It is 2.469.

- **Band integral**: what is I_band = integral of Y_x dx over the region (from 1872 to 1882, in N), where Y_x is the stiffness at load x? 64.4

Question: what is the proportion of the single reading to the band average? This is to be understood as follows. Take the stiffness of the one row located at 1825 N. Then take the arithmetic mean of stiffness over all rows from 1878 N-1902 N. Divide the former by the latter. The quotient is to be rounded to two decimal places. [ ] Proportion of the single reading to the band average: 1.03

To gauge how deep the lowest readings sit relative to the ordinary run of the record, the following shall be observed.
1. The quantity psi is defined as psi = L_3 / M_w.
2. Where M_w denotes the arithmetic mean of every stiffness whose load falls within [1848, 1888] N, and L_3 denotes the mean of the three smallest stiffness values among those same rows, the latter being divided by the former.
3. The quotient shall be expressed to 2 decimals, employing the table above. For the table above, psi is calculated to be 0.99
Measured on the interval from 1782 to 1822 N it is 0.70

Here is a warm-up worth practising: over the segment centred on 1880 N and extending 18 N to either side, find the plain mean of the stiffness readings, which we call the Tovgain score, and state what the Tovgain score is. 6.46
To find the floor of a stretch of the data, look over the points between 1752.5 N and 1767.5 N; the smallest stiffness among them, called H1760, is 6.554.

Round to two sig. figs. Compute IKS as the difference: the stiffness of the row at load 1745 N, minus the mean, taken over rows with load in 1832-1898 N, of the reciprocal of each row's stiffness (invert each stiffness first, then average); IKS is 6.6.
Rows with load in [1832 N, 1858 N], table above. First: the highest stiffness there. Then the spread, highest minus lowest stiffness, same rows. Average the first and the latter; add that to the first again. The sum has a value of 9.8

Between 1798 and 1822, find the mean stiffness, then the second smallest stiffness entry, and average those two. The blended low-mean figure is 5.9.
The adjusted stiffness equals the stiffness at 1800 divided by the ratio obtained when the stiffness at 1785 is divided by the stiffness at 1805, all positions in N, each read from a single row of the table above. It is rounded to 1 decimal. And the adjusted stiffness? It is 4.3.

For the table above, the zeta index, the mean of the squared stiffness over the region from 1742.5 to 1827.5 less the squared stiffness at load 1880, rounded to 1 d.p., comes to -4.3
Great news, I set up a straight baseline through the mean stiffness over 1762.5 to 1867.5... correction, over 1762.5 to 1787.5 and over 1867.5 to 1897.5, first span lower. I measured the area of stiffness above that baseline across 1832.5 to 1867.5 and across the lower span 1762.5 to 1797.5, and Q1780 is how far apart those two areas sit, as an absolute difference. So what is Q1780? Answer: 33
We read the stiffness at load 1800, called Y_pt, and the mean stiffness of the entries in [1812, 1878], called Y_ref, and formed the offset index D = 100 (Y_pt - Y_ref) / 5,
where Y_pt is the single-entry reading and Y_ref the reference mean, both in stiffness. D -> -45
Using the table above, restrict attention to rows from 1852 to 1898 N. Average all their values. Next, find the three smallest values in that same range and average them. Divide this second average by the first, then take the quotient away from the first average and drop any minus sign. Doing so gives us 5.49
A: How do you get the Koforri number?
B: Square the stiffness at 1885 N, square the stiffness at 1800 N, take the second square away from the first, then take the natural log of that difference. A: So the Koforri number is 3.1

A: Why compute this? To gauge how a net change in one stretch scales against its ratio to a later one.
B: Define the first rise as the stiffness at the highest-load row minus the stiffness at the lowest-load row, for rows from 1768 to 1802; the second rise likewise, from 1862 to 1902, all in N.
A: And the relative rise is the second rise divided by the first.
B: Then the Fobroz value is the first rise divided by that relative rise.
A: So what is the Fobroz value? -37.1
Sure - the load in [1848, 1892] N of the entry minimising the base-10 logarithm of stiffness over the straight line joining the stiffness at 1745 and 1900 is 1870 N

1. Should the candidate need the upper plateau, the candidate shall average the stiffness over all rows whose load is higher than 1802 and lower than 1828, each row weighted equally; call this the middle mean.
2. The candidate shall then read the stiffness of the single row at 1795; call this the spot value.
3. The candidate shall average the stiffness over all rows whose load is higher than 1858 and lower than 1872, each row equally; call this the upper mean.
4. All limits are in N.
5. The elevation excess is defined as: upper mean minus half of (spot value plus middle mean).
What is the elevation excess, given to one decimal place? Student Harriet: 1.9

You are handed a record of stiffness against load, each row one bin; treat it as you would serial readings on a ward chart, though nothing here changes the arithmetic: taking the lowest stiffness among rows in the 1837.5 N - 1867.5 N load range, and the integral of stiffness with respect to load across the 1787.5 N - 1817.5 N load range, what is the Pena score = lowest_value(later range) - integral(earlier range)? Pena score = -142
